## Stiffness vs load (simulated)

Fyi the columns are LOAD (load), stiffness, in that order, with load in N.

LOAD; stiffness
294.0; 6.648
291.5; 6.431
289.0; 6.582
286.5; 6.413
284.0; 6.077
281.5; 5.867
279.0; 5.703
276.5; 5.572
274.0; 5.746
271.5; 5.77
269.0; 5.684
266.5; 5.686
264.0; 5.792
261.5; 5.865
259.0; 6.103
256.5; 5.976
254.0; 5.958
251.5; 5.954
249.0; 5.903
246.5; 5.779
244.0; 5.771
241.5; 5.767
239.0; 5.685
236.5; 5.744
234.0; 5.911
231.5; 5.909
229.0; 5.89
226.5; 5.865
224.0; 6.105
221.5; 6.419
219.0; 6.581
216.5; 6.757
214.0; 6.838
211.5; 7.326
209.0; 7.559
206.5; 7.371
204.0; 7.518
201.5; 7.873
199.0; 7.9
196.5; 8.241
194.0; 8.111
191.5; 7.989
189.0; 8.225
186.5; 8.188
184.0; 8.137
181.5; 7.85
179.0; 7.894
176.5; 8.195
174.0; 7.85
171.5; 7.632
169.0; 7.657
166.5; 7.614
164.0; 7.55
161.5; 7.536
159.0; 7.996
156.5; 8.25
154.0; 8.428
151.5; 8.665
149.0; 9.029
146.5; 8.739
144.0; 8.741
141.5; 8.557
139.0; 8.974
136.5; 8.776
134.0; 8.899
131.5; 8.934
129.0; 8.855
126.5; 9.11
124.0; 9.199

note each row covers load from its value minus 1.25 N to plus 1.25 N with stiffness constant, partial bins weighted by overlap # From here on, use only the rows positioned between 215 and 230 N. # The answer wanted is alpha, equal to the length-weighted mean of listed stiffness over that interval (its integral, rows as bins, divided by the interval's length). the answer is 6.3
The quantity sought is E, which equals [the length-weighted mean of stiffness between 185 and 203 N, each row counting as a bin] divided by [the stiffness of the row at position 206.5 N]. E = 1.1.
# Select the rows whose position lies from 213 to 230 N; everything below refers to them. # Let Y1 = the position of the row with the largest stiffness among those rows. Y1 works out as 214.0 N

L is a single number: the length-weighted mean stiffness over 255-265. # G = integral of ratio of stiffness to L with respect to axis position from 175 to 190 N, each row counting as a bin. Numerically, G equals 20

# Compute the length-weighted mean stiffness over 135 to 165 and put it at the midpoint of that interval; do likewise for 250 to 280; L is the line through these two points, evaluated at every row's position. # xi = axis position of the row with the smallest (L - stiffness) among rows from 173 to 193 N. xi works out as 189.0 N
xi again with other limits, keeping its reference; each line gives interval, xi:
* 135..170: 149.0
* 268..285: 284.0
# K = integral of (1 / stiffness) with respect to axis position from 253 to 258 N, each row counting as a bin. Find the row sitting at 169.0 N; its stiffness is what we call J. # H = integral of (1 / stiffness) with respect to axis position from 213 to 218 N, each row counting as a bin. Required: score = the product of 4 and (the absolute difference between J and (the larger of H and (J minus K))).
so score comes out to 3.35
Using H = 0.74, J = 7.657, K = 0.84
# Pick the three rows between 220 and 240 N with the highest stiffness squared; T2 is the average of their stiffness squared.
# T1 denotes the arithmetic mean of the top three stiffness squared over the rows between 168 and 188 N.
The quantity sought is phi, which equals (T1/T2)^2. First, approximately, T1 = 67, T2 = 38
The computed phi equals 3.12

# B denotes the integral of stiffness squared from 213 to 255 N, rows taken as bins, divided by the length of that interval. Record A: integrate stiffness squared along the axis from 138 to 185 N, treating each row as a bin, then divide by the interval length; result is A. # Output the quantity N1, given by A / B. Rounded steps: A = 67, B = 36.7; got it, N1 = 1.8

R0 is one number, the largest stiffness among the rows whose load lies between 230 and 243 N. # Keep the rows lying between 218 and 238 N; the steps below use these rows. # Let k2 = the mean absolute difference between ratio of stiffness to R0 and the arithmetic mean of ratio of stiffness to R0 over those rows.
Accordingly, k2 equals 0.040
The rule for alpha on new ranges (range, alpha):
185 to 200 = 8.1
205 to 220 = 7.1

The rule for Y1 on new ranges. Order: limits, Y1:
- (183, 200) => 196.5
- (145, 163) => 149.0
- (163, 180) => 176.5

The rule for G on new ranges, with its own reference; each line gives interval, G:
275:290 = 15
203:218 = 18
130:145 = 22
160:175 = 19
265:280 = 14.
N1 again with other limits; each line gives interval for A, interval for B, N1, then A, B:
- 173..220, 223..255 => 1.7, 60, 34.4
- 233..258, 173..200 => 0.5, 34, 64.9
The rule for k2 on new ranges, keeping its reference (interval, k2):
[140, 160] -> 0.041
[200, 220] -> 0.064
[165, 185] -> 0.028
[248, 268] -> 0.016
